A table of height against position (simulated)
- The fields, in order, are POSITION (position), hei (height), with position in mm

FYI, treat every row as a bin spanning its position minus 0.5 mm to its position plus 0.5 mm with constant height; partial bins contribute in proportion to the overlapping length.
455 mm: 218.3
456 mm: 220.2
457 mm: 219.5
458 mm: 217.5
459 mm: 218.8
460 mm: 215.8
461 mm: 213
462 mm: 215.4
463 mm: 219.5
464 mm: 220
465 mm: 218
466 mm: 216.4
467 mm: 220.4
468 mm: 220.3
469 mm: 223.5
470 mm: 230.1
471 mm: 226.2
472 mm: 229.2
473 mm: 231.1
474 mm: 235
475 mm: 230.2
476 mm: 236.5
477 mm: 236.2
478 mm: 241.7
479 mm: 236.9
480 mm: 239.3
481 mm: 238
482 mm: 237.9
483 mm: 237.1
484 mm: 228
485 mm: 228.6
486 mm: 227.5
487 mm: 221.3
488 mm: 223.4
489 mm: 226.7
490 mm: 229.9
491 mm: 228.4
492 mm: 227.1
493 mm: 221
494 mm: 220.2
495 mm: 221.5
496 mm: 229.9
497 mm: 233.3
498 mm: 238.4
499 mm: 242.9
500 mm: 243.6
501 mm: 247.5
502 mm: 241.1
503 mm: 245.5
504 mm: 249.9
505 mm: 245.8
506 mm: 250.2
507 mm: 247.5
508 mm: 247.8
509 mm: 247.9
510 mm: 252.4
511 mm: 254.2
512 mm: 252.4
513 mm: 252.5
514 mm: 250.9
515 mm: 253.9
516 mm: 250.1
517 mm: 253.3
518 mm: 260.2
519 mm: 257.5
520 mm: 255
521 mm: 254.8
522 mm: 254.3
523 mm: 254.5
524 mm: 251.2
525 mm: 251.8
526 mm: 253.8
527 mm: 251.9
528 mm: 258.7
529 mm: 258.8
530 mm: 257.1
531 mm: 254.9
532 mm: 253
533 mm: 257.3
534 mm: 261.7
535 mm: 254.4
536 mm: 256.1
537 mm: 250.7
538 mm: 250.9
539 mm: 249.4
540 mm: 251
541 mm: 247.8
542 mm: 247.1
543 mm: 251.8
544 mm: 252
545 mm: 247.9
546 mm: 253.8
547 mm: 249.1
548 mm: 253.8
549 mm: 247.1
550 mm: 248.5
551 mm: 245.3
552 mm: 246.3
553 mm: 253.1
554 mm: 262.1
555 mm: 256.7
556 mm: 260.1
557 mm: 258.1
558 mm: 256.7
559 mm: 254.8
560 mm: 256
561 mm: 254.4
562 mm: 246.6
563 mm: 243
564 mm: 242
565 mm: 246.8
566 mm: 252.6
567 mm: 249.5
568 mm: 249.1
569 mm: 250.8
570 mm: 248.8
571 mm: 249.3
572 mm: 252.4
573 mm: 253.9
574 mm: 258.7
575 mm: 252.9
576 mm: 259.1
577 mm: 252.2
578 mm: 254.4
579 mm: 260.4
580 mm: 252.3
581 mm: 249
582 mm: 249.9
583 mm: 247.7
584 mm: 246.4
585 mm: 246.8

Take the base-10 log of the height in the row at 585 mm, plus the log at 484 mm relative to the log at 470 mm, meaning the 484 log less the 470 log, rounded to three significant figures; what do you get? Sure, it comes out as 2.39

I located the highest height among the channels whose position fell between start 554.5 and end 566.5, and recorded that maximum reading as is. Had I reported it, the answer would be 260.1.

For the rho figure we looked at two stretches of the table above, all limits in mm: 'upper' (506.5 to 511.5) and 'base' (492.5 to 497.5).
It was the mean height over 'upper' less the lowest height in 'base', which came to 30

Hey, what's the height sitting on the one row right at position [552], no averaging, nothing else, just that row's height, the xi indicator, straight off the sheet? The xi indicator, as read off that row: 246.3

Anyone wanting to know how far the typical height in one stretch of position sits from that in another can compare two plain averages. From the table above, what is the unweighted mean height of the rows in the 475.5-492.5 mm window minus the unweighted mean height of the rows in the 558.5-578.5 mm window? -19.3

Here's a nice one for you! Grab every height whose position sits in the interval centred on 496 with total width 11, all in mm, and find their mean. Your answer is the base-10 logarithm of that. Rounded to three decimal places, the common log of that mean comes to 2.366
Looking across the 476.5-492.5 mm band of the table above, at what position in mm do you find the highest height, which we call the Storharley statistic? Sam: 478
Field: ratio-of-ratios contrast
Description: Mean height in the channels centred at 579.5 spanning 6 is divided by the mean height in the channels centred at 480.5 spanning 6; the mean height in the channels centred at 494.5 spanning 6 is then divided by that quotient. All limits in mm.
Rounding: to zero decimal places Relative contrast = 213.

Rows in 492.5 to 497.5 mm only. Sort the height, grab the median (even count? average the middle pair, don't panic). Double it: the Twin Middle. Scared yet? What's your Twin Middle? 443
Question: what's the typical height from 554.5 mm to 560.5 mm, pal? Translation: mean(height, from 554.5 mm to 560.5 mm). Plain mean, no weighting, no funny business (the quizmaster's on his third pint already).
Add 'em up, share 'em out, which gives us 257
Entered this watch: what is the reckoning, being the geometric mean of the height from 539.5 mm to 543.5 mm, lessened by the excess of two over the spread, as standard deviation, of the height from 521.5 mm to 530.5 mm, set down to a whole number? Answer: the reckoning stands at 250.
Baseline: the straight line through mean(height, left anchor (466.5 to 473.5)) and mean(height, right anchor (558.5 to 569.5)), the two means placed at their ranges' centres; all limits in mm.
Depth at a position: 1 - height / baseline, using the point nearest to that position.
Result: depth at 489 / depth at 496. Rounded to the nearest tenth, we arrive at 1.6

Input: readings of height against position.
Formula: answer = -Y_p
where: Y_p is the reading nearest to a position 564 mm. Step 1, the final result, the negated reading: -242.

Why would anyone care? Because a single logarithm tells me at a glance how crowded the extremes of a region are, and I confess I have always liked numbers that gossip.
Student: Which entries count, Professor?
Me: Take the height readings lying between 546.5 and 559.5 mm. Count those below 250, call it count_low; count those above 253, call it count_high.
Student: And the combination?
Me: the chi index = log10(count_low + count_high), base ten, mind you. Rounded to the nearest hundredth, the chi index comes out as 1.11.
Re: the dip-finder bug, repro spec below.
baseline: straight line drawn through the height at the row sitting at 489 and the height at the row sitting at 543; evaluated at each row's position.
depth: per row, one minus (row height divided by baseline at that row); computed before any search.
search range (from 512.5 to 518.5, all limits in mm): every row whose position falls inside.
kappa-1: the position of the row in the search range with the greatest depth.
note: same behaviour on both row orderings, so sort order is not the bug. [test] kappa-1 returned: 516 mm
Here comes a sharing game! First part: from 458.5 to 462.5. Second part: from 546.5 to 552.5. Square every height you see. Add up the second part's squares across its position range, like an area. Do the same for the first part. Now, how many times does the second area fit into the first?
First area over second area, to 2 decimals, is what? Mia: 0.50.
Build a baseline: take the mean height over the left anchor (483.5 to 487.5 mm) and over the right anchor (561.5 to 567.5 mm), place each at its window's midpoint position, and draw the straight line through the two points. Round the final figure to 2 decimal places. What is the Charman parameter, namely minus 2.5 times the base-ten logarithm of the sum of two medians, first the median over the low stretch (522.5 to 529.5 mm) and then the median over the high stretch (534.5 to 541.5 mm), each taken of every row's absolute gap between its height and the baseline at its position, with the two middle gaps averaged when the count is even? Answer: -3.62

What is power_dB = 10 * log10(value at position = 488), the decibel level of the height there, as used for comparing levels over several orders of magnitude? 23.5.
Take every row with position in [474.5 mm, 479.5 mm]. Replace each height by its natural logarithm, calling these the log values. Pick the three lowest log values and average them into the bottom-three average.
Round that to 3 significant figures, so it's 5.46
